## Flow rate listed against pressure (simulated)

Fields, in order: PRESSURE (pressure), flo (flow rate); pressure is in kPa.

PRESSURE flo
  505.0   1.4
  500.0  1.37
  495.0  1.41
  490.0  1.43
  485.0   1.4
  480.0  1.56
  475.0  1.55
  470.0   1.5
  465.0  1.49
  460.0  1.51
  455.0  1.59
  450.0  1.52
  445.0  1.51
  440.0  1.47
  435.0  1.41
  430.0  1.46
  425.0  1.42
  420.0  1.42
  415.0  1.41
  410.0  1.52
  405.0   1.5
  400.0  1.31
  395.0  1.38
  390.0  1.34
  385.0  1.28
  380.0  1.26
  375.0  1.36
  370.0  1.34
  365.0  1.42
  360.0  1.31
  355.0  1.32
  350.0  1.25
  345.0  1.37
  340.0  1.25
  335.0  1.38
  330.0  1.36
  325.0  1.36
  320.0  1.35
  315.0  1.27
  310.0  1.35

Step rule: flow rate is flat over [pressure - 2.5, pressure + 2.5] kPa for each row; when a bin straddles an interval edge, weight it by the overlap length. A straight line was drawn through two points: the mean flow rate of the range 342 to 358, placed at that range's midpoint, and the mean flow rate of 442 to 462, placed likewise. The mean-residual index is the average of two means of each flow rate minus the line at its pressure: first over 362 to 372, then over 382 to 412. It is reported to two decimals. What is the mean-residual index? 0.00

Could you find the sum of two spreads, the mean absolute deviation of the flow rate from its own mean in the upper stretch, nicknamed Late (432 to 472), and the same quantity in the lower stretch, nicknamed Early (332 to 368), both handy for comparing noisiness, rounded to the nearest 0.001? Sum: 0.085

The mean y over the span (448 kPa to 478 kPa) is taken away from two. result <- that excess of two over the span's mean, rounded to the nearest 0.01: 0.47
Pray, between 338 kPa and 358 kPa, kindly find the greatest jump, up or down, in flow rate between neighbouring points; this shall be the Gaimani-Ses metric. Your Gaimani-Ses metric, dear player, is 0.120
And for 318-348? 0.130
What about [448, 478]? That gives 0.080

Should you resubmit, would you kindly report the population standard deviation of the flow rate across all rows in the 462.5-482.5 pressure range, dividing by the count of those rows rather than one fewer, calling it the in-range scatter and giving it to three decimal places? 0.030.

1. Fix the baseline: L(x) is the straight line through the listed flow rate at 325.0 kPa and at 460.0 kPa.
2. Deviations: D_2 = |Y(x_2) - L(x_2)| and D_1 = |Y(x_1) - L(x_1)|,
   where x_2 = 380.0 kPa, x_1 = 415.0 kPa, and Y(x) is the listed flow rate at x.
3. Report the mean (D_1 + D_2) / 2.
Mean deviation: 0.106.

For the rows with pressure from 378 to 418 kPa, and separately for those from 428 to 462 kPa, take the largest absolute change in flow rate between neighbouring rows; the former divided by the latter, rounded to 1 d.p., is 2.4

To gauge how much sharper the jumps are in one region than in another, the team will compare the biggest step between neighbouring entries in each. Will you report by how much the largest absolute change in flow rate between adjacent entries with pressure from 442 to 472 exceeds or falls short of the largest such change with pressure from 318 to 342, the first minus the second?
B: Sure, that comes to -0.05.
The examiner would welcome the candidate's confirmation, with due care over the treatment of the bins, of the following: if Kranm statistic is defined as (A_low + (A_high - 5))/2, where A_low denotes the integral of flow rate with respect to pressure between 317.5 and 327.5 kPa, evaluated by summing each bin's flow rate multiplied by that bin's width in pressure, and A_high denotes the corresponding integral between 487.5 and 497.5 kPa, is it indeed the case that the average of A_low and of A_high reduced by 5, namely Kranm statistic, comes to 11.4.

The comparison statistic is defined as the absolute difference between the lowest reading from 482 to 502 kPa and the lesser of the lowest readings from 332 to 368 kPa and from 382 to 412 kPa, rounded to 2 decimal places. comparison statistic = 0.12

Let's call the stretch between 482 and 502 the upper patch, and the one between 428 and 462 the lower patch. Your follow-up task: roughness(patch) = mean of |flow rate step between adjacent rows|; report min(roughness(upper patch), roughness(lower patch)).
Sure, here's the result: 0.030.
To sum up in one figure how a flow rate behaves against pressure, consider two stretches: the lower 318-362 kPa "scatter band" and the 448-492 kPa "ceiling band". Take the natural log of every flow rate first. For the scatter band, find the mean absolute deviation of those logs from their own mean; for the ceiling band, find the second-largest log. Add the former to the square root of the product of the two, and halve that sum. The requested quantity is 0.0736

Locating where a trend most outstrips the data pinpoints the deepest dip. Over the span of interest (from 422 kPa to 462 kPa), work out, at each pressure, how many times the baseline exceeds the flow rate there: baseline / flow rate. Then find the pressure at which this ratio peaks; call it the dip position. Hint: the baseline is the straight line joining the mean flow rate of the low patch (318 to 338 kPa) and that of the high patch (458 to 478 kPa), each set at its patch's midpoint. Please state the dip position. 435.0 kPa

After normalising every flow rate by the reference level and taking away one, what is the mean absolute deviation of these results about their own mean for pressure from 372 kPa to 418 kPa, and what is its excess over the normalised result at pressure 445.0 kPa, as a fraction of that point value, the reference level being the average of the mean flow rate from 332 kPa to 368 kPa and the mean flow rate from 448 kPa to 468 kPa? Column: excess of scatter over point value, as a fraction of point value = -0.14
